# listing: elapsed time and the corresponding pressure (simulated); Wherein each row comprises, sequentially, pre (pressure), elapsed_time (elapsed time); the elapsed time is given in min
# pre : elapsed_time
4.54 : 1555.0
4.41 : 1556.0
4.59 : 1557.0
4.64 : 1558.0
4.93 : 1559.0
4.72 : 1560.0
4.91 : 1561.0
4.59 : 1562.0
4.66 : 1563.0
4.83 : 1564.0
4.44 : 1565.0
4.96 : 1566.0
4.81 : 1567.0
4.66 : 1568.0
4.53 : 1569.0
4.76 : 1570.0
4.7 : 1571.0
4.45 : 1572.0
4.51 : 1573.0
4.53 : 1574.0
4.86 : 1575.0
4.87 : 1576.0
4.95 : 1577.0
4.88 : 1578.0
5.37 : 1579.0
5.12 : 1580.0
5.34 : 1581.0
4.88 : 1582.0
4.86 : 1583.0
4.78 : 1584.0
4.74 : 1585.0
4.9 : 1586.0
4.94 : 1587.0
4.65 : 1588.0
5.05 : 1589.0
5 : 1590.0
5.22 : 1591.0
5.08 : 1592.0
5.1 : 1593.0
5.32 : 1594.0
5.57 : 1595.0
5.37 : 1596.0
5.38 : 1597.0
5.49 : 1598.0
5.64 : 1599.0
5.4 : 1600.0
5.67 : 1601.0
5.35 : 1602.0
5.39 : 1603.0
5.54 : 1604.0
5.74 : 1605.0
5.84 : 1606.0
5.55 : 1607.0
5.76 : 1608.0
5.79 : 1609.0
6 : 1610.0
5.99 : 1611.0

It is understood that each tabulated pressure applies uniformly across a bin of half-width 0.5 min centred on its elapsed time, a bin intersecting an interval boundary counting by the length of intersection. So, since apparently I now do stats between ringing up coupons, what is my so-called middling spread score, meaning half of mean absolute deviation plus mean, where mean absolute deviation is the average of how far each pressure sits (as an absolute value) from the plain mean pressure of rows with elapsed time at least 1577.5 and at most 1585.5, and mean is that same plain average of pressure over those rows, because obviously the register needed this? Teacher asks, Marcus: 2.60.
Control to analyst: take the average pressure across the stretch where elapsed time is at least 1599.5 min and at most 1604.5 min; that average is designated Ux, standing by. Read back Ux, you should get 5.5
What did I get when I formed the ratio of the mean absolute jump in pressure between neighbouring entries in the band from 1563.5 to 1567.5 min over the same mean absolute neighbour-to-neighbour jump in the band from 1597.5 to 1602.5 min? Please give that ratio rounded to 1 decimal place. 1.4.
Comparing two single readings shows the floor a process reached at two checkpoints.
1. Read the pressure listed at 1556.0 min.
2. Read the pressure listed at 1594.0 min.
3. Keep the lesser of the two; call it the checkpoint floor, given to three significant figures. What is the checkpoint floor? 4.41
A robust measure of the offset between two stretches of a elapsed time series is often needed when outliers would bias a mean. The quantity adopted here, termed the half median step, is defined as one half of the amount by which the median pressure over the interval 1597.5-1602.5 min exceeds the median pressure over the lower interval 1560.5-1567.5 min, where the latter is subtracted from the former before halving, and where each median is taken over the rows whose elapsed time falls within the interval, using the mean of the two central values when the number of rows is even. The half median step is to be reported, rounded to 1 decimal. 0.3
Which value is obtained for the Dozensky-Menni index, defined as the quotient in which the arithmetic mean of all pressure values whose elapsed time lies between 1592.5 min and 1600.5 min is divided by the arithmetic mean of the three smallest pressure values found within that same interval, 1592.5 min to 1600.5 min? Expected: 1.03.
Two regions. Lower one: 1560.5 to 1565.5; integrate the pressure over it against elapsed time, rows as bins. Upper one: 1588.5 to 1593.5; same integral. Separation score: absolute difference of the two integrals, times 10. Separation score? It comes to 20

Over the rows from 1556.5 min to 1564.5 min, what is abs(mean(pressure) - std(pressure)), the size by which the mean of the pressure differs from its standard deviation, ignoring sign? 4.60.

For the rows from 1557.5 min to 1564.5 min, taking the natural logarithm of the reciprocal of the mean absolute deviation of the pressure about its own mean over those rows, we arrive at 2.15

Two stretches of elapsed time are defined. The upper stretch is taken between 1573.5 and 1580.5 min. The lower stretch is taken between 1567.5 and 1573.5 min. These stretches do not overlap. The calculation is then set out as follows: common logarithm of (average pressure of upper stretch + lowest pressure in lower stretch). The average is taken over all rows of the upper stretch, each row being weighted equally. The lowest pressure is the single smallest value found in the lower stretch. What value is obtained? 0.97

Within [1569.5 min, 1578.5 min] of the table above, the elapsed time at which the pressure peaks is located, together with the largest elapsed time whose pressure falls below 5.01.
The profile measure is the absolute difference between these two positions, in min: 1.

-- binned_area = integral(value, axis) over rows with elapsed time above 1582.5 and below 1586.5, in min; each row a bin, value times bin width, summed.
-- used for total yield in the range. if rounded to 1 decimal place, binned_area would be 19.3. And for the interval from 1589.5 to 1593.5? 20.4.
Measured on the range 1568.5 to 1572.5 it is 18.4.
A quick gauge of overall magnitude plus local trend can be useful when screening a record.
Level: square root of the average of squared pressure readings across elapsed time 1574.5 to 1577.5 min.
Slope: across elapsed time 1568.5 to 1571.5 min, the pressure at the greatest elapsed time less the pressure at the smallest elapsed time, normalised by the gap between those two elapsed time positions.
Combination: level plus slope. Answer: 4.98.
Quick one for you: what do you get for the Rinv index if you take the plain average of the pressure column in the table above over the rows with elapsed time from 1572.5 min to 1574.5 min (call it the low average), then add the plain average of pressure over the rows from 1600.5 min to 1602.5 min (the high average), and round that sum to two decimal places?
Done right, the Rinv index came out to 10.03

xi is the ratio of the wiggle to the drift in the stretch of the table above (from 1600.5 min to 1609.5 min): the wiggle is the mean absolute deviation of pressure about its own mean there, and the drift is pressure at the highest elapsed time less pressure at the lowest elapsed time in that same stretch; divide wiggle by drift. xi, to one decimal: 1.2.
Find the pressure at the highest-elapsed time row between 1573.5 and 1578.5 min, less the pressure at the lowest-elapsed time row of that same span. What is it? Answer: 0.35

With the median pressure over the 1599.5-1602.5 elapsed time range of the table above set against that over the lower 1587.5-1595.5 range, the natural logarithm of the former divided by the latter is 0.059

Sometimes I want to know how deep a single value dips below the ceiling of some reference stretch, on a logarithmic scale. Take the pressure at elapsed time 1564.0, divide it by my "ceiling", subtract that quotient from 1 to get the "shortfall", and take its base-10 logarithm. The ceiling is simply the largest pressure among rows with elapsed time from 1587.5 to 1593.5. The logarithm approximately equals -1.1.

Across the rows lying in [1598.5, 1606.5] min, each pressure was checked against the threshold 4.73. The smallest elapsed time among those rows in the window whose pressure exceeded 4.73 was 1599.0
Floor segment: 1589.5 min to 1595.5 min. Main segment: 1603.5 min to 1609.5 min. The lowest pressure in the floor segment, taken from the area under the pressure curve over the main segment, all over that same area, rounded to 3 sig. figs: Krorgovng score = 0.854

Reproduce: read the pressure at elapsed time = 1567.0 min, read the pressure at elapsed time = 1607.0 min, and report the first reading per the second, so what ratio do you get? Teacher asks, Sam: 0.87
